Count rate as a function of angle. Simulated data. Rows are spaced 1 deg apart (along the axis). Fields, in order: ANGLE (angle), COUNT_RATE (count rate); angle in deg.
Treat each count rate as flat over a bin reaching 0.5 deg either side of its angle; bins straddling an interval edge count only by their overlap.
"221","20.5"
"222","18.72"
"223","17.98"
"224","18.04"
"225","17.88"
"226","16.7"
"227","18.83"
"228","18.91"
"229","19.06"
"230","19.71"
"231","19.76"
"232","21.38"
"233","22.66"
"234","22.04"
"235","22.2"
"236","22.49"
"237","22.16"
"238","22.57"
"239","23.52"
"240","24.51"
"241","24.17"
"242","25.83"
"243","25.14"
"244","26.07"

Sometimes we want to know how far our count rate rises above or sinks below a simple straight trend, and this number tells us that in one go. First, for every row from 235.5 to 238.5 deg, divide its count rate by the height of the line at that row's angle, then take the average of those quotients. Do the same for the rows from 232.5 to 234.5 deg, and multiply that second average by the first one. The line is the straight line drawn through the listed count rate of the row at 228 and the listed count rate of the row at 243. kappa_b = 1.04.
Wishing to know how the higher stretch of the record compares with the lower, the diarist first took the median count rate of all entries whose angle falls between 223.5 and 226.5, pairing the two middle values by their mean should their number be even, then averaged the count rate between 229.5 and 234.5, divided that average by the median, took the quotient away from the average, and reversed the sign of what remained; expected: -19.9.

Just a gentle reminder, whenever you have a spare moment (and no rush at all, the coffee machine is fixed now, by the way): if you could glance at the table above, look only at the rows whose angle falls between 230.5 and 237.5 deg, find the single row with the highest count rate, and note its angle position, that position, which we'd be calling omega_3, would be 233 deg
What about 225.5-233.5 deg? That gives 233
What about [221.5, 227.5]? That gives 227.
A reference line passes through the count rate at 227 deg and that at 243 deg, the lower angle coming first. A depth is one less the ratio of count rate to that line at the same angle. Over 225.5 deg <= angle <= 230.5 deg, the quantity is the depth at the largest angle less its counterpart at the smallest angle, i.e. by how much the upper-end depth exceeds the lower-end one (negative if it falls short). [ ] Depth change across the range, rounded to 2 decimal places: -0.08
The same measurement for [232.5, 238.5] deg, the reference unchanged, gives 0.09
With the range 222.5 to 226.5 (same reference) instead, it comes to 0.14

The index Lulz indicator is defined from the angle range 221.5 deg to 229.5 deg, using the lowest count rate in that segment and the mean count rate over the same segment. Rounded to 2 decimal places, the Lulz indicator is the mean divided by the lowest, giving 1.09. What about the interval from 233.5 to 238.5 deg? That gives 1.01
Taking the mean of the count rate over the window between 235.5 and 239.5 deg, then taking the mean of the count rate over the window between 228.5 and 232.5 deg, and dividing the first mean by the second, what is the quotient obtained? 1.14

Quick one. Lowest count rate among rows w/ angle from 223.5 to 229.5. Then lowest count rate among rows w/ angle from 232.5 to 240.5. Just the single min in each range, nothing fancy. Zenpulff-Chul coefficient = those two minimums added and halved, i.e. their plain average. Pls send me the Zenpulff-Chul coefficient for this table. 19.4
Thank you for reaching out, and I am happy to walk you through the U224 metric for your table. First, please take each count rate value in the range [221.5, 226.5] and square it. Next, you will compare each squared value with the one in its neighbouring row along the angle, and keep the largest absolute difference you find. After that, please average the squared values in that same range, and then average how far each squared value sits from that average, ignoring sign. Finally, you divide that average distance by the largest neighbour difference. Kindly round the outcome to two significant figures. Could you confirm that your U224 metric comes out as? 0.40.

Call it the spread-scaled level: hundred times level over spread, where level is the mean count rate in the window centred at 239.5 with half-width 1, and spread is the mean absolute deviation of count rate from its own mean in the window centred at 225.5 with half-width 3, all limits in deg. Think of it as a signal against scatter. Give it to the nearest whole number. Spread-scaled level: 4429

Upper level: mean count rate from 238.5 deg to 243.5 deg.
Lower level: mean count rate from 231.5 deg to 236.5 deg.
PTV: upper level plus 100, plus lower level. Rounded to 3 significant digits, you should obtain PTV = 147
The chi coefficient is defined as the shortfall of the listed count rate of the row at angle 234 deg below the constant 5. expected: -17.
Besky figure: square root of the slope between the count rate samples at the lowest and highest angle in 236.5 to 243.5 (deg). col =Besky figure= 0.70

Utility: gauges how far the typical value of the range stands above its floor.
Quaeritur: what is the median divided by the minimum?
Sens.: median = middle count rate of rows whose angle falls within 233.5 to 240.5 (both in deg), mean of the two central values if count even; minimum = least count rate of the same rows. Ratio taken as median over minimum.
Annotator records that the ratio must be 1.020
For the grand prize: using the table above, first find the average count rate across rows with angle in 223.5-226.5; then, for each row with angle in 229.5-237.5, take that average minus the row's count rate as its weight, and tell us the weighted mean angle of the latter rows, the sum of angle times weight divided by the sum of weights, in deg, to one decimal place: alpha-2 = 234.0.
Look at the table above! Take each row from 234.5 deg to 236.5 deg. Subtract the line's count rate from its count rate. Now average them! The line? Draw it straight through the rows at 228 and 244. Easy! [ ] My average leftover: 0.1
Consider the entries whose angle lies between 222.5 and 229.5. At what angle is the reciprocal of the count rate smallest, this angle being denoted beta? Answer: 229 deg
